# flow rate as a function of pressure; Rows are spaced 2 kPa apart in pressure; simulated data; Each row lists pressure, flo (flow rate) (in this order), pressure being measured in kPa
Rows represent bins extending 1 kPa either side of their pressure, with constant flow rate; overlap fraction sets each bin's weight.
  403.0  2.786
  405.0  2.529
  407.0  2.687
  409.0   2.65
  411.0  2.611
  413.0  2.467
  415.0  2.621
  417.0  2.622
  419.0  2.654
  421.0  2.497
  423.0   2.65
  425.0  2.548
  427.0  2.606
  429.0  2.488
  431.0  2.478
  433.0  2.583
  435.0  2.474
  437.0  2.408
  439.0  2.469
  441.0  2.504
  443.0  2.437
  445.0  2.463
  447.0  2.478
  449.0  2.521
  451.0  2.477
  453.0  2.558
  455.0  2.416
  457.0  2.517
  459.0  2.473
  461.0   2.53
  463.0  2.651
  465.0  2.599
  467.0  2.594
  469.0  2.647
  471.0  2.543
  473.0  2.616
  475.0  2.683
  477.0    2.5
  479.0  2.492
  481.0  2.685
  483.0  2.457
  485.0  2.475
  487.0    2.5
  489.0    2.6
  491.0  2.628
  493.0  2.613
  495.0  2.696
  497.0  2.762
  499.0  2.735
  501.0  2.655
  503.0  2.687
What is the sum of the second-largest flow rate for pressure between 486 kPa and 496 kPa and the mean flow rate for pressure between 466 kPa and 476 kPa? 5.24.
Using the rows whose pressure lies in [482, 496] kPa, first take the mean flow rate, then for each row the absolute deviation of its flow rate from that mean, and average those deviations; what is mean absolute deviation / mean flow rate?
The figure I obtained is 0.030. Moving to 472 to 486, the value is 0.035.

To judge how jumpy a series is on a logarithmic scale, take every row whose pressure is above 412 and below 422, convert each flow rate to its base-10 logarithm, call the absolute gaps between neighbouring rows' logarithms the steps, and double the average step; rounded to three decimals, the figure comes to 0.029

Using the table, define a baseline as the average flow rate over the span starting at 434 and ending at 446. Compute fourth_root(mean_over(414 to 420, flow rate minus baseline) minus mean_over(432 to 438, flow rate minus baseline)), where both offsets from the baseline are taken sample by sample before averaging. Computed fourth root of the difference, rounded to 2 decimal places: 0.62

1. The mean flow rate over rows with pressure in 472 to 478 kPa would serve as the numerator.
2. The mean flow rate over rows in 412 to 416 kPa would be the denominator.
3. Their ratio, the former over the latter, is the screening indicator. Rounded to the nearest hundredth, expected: 1.02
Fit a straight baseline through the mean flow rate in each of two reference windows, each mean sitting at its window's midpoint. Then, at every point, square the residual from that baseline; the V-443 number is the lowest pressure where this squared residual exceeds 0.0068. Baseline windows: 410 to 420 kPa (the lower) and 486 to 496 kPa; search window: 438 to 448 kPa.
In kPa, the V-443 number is 439.0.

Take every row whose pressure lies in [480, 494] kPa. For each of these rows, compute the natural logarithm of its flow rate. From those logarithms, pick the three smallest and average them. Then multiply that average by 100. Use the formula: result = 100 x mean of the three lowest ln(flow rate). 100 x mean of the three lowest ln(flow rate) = 90.7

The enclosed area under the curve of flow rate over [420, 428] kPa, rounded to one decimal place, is 20.6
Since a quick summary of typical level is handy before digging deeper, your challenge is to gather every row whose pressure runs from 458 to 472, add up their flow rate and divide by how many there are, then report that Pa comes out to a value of 2.58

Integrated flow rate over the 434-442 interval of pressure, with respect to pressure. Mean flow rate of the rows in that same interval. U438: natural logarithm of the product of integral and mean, 3.88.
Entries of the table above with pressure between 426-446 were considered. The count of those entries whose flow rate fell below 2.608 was 10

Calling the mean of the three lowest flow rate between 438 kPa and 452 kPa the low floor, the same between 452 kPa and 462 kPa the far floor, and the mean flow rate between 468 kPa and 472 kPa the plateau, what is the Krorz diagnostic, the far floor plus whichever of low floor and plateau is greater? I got 5.06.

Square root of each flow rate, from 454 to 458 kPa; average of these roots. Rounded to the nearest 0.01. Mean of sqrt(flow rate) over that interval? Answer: 1.57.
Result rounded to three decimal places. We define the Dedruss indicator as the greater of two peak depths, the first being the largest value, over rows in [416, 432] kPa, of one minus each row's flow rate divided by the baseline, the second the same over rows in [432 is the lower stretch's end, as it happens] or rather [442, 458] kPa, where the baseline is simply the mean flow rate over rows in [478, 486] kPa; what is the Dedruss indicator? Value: 0.044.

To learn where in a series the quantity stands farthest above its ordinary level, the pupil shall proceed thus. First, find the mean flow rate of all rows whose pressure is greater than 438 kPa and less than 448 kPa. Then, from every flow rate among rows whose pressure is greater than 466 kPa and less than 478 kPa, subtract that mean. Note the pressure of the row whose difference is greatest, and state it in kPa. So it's 475.0 kPa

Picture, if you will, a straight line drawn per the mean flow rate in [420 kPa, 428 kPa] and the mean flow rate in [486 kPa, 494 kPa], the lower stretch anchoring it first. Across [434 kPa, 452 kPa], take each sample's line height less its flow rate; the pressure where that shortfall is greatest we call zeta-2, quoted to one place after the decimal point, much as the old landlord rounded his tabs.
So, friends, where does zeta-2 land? 437.0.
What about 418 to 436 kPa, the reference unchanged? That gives 435.0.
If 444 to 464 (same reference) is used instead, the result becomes 455.0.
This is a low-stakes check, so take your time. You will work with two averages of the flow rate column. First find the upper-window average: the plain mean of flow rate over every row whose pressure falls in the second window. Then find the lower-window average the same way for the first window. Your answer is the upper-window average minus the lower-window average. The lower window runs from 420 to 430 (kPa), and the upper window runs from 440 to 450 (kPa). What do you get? -0.08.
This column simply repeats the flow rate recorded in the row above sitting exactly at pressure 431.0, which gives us 2.478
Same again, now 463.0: 2.651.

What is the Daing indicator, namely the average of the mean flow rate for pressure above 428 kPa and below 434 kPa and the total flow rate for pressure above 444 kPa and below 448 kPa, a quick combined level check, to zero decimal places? 4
